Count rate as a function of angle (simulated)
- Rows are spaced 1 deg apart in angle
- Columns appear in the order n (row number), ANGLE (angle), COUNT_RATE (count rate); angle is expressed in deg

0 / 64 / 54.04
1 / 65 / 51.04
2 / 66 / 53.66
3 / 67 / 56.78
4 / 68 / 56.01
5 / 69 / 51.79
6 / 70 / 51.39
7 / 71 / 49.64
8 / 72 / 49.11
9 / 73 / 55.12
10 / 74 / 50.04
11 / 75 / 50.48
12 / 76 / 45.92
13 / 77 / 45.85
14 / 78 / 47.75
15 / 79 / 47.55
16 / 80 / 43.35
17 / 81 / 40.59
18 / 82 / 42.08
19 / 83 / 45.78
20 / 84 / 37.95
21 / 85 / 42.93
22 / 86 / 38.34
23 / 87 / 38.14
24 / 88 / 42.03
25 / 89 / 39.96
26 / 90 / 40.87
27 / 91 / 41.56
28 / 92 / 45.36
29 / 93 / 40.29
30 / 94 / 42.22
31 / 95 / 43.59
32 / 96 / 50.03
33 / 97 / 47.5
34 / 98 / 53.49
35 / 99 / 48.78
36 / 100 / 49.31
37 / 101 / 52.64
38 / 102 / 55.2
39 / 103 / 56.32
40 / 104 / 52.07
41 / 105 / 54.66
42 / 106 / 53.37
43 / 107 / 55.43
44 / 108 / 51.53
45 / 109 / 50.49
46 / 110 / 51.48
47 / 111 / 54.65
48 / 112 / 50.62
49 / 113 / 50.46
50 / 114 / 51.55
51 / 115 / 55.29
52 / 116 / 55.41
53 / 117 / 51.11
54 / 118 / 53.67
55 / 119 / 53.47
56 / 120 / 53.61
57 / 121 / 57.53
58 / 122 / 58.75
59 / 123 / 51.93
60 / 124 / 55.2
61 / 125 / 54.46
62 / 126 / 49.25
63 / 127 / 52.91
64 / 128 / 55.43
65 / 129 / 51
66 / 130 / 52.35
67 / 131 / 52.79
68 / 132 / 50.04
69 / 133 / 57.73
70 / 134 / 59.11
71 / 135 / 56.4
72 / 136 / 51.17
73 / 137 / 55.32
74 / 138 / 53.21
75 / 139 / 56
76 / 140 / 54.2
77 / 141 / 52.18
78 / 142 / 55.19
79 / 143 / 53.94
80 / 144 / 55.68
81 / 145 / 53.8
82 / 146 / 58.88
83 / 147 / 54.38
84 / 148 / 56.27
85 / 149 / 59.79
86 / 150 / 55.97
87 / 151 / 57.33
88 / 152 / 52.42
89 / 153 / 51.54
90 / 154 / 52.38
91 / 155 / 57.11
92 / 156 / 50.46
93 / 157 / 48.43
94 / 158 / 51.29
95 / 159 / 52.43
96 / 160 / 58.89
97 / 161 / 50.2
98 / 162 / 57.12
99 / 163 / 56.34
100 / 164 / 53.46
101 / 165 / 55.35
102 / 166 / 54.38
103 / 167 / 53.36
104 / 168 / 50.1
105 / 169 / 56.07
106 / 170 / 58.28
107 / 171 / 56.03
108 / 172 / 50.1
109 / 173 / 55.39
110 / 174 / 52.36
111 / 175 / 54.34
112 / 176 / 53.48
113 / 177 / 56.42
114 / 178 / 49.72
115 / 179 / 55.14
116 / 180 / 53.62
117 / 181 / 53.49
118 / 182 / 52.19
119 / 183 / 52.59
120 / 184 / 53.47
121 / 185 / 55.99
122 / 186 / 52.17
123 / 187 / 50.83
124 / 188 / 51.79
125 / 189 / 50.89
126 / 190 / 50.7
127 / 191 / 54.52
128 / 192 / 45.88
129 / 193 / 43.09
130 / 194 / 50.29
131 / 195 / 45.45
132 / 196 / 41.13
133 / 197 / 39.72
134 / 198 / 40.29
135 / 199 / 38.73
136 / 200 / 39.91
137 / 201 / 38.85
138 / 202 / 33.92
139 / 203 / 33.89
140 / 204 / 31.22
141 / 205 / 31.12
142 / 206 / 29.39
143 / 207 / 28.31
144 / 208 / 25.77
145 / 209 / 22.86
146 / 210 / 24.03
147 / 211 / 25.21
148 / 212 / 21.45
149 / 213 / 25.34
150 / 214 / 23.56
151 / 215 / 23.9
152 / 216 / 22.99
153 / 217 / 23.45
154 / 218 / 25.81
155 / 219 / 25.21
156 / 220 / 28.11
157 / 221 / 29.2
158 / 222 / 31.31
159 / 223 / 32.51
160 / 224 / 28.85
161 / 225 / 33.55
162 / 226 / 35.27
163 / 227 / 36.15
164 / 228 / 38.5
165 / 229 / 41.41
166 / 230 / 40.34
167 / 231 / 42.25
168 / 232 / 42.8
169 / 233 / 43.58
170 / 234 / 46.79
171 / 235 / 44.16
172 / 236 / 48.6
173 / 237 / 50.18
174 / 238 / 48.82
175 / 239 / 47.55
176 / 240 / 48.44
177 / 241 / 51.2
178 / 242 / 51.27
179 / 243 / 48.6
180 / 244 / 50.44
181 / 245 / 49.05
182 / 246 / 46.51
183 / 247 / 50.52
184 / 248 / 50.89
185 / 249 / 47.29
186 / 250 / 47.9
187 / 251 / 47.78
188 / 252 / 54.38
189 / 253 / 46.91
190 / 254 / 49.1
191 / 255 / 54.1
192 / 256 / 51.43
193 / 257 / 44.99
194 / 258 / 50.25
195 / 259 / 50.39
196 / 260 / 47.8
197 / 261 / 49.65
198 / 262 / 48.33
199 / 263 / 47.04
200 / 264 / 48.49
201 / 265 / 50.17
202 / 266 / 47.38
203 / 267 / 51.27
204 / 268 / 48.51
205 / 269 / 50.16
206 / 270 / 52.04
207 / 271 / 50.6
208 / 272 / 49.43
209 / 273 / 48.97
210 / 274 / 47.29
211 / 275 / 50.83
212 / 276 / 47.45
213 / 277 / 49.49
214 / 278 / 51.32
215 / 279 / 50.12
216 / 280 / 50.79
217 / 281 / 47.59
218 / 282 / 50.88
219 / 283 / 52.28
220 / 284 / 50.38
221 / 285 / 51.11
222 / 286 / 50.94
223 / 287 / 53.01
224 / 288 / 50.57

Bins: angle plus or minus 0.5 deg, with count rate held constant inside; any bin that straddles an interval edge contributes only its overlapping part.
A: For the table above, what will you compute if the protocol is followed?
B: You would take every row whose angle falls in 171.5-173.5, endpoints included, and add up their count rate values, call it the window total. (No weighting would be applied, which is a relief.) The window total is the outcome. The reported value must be 105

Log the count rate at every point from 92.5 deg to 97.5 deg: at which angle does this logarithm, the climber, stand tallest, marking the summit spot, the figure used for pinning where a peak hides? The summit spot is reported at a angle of 96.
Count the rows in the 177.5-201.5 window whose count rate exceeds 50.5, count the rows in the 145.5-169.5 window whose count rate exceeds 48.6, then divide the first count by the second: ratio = 0.57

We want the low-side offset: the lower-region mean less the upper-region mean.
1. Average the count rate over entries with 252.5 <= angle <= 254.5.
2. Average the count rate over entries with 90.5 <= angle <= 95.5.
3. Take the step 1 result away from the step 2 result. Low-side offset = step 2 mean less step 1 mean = -5.4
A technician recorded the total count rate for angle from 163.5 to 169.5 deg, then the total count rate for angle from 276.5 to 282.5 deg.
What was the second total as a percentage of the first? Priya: 93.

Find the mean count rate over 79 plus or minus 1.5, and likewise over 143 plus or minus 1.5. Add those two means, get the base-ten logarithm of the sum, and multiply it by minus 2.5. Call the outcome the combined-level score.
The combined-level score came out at -5.01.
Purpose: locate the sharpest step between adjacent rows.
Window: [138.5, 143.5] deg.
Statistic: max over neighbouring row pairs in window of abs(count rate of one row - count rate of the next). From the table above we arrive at 3.0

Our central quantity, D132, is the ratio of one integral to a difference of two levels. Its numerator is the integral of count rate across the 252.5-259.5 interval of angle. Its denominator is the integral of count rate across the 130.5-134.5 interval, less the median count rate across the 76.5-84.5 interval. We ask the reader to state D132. 2.0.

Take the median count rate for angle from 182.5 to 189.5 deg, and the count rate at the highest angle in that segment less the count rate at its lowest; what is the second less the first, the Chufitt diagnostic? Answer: -54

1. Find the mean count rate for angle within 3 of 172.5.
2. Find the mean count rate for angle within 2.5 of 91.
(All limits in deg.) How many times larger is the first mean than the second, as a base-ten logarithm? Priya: 0.12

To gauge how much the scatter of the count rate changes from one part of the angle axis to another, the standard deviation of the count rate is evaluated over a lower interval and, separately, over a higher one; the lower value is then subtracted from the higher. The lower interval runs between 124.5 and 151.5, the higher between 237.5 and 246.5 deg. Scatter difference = -1.1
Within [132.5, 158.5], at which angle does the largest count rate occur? 149 deg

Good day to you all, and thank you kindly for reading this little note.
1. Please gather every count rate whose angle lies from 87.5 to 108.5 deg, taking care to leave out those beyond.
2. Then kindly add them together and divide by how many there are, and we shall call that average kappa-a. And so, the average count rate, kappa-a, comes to 48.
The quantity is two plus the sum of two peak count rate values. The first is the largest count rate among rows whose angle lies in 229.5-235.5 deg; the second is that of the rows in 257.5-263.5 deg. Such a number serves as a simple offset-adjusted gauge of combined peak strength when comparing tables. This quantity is 99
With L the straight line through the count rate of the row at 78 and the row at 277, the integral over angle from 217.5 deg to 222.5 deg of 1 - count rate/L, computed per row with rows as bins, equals 2.1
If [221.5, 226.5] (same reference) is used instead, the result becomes 1.7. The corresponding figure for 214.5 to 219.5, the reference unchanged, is 2.5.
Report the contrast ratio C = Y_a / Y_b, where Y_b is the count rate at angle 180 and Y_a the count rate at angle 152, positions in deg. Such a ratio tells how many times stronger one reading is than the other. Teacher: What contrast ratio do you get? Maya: 1.0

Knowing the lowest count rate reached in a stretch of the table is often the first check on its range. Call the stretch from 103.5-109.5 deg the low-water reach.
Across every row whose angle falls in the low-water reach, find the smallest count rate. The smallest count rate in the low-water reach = 50.49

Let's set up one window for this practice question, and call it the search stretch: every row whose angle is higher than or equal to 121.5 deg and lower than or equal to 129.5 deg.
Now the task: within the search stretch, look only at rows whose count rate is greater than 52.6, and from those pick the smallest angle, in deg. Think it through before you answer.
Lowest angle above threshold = 122 deg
